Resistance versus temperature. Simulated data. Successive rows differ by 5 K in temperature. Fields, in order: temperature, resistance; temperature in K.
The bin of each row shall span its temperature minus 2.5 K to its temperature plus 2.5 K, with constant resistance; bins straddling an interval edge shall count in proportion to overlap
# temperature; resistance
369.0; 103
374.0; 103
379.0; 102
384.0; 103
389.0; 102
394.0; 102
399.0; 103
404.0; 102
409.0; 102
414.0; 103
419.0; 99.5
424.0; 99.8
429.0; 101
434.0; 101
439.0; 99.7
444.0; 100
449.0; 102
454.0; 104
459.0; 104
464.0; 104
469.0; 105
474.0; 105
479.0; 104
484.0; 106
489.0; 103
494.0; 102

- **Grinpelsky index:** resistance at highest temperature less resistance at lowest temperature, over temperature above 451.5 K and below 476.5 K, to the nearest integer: 1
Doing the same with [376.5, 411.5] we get 0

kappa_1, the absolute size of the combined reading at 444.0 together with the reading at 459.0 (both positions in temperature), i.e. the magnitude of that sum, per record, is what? 204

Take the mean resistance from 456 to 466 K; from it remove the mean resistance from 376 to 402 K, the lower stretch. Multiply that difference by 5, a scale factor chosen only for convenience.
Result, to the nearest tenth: 8.0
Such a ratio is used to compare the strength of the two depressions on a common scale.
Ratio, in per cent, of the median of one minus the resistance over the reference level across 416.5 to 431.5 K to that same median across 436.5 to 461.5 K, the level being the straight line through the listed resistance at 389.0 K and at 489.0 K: 426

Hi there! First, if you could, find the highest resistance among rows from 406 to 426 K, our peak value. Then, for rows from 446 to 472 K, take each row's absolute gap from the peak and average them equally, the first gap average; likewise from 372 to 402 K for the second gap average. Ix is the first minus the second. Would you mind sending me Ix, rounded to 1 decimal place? 0.7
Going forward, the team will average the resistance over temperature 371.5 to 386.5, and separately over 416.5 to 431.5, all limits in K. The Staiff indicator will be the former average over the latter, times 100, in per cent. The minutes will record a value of 103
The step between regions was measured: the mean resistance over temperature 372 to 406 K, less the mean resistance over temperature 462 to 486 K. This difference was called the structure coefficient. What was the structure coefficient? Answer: -2.4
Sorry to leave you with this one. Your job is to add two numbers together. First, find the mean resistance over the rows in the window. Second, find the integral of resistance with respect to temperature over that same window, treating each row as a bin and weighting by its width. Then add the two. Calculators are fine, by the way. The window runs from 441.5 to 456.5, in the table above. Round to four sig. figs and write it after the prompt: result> 1632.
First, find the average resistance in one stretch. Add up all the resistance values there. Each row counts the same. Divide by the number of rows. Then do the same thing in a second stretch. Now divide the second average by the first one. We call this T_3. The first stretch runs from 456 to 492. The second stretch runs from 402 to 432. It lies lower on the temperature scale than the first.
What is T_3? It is 0.97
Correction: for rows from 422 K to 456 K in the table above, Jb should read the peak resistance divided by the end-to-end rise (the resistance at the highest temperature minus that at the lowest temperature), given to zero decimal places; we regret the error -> 25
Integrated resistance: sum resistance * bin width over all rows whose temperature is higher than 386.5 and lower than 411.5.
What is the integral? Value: 2555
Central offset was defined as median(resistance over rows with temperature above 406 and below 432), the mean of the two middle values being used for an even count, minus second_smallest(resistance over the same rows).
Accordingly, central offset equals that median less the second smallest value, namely 1.2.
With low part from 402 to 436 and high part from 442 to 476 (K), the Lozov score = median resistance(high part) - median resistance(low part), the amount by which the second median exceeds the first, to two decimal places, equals 3.00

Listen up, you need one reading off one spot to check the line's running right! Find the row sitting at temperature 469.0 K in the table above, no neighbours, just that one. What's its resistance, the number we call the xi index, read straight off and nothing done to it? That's 105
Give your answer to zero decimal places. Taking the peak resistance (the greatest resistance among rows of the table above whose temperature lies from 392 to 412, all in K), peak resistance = 103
